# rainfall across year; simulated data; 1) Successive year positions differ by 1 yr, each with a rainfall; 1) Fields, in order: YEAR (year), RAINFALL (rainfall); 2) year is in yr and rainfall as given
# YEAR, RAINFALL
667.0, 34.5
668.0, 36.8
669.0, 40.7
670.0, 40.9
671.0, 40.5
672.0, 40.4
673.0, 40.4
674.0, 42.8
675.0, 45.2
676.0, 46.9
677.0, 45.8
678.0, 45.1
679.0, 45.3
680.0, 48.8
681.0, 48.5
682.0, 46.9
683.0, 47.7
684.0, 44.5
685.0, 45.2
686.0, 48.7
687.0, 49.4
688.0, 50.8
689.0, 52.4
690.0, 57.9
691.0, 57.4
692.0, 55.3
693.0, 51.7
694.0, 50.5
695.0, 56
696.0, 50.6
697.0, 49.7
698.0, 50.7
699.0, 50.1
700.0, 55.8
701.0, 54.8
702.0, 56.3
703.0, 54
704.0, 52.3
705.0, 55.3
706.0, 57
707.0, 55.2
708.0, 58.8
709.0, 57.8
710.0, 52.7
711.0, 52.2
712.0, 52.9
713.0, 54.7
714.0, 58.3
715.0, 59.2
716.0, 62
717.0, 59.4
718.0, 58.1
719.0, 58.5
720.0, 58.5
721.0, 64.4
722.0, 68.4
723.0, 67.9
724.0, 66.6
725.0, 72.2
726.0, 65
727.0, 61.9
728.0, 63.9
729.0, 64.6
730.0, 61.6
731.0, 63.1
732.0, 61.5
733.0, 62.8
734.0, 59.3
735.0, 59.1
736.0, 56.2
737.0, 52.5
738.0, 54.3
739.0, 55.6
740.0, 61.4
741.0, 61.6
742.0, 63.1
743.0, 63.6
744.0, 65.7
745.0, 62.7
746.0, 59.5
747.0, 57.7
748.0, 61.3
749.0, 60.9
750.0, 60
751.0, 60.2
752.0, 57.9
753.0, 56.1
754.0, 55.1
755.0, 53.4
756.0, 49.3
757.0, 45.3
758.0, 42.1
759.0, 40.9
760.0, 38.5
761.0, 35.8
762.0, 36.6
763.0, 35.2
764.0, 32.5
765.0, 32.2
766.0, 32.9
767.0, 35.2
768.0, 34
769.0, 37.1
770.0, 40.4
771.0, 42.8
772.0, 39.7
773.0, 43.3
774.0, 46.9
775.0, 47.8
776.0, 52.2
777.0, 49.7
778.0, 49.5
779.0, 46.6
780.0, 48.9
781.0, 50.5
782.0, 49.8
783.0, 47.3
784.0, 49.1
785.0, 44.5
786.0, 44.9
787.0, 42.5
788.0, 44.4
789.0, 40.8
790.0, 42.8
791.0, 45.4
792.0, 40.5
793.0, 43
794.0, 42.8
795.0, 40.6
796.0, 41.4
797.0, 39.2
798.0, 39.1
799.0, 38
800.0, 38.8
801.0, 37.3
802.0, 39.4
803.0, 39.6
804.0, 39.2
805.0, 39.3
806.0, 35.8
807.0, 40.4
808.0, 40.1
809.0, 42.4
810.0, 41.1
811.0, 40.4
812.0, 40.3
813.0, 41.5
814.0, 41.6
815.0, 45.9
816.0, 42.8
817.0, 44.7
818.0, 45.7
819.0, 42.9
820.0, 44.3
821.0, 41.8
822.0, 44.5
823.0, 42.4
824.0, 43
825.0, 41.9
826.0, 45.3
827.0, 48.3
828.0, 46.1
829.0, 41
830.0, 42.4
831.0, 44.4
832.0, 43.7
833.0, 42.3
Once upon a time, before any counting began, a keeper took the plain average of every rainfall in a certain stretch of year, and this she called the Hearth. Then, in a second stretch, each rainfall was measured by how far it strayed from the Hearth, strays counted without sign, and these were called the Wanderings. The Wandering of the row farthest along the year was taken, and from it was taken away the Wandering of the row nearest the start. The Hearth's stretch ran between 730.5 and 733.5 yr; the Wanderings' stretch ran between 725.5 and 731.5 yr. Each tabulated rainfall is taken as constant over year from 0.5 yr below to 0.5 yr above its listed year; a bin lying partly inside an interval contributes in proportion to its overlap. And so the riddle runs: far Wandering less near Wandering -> -1.9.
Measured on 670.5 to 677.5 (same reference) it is -5.3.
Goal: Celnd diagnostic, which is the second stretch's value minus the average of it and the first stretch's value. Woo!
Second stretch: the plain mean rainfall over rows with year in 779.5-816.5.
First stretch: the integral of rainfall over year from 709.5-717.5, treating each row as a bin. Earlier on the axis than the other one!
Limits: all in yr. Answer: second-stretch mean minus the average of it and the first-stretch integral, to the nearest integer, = -205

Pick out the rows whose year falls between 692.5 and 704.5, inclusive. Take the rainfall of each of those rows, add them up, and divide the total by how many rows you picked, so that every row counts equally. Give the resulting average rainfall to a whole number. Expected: 53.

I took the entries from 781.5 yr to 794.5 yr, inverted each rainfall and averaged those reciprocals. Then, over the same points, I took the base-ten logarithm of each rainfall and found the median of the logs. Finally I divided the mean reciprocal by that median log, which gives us 0.0137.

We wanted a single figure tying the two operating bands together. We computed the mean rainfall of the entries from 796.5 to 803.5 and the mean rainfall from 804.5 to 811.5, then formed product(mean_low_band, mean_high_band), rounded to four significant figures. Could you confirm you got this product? 1548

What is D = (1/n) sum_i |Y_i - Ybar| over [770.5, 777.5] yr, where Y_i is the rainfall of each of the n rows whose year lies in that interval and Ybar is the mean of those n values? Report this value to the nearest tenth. 3.5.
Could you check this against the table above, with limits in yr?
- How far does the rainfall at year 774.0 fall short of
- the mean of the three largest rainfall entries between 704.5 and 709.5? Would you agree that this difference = 11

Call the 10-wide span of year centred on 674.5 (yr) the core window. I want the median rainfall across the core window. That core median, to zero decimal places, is 44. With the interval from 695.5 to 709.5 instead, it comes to 55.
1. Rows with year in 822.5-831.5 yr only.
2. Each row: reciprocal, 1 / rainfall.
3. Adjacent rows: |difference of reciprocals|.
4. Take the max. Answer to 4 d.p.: 0.0027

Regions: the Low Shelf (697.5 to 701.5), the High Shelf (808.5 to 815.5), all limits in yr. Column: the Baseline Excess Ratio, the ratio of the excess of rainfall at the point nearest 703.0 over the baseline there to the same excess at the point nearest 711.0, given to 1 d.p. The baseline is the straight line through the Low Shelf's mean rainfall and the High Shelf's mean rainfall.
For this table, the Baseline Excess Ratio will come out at 3.2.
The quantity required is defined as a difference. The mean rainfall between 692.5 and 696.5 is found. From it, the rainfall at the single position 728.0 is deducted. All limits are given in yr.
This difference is -12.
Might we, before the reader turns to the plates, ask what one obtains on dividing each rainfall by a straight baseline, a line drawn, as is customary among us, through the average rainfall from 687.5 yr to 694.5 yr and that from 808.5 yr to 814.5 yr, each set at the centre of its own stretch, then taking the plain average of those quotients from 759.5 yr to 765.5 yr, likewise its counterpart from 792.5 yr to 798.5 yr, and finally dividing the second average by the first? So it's 1.26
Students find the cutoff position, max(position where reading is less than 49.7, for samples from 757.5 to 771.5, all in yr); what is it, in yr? 771.0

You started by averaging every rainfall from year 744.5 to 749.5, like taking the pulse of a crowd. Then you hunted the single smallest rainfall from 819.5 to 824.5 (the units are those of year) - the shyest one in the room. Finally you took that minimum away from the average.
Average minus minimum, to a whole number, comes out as 19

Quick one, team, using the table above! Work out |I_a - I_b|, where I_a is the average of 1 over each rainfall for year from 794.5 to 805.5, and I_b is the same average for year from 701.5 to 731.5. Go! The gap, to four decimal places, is 0.0086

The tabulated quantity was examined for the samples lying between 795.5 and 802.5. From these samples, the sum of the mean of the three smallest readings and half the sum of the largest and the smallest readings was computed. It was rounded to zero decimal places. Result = 77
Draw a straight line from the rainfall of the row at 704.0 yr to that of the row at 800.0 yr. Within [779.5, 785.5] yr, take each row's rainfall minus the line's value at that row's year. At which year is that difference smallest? 785.0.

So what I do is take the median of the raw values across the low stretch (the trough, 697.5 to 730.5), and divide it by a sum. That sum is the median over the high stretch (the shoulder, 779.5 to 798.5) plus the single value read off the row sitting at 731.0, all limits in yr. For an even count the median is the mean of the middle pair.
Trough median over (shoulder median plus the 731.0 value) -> 0.55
